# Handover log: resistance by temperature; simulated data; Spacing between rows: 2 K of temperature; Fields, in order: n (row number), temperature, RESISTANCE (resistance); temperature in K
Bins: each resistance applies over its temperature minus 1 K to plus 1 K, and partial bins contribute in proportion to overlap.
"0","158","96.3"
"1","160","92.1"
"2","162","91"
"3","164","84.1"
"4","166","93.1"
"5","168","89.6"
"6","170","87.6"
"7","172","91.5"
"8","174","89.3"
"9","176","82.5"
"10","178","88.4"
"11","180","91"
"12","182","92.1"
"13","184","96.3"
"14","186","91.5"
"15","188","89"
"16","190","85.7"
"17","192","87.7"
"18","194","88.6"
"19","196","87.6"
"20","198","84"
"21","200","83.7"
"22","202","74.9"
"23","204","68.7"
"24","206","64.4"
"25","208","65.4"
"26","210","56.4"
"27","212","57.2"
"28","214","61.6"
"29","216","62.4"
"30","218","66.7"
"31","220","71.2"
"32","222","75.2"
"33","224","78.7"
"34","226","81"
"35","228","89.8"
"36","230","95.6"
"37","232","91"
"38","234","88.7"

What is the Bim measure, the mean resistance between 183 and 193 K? 90.0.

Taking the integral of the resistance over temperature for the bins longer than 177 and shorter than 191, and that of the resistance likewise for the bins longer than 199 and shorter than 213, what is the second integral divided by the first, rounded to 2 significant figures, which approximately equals 0.74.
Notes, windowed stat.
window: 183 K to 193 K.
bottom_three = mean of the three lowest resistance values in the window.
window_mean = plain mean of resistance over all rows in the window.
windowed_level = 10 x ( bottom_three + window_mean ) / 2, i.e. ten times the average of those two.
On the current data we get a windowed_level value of 888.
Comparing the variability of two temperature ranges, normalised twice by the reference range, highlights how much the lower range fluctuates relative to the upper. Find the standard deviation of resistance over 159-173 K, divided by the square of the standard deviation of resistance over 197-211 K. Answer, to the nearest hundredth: 0.03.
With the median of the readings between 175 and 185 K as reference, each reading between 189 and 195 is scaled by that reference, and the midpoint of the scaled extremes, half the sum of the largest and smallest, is 0.96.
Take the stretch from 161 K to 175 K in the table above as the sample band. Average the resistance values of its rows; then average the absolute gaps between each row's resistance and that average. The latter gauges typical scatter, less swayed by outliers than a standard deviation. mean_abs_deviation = 2.1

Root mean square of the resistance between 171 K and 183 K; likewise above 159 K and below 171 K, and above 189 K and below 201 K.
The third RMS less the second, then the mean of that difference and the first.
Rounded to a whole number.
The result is 43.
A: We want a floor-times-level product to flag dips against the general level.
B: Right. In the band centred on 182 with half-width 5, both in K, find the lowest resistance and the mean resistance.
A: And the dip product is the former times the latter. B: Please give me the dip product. 8120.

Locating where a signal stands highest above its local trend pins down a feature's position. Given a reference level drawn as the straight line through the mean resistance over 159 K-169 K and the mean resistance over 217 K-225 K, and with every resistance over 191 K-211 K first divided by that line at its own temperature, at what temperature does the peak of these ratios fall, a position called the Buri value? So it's 194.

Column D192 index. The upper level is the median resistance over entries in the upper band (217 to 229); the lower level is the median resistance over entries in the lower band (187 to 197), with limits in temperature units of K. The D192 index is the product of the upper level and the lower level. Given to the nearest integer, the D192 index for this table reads 6749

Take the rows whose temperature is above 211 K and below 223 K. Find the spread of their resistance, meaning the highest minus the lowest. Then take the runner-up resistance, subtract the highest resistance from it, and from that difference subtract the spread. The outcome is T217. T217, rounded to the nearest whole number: -22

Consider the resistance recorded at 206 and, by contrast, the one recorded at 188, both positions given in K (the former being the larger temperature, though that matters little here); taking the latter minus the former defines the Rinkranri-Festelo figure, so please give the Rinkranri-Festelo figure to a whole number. 25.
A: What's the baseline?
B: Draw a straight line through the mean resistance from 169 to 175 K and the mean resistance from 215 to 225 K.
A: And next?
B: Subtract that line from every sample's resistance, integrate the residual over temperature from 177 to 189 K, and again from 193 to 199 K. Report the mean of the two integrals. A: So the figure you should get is 57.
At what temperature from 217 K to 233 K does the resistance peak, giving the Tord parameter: 230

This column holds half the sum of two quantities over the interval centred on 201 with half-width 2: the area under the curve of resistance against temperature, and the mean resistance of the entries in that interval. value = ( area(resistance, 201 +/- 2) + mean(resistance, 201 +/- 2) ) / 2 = 198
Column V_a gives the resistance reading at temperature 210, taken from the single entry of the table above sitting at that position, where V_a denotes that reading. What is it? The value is 56.4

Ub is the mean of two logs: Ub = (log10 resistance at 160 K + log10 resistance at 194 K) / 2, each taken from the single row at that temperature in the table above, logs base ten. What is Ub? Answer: 1.96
